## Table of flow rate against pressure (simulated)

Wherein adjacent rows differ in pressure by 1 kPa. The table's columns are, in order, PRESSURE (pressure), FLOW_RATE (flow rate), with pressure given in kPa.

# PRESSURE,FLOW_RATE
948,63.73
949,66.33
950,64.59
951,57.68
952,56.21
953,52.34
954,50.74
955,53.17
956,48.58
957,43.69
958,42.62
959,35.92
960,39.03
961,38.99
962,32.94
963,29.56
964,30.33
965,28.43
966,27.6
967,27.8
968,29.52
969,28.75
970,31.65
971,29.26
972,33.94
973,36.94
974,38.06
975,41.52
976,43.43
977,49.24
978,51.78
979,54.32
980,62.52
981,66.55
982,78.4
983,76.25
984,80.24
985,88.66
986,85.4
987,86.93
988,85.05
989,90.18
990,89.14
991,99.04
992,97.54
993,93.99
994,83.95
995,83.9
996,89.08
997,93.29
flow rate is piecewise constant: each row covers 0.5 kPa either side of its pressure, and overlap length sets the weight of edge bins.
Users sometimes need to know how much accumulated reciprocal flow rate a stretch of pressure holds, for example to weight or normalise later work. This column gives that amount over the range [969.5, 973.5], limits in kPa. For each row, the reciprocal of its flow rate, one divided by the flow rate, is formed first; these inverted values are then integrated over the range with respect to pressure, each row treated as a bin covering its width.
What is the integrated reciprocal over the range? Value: 0.12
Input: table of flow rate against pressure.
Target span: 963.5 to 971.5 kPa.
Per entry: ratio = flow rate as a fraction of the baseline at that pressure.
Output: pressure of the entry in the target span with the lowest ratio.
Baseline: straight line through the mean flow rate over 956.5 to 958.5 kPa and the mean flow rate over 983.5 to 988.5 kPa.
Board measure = 971 kPa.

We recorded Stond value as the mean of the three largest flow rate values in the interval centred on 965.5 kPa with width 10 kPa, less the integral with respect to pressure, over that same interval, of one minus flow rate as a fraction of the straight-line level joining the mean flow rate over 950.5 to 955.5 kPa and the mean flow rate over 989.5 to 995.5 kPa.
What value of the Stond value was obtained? 29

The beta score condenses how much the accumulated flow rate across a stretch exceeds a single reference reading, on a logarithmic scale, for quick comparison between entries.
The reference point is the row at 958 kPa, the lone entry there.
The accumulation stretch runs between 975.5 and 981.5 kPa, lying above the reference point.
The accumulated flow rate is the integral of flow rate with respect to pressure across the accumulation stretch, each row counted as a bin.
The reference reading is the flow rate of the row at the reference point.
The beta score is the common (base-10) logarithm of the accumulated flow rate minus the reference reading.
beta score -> 2.46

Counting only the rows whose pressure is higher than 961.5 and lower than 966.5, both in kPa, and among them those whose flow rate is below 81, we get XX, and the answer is 5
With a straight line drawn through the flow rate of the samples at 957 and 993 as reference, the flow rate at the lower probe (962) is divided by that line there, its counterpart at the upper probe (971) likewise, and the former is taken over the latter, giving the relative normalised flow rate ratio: 1.41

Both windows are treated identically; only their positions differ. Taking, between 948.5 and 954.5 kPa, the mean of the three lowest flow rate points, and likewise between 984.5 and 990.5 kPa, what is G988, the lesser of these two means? 53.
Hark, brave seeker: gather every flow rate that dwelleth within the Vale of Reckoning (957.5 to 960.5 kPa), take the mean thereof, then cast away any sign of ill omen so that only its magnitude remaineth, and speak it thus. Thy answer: 39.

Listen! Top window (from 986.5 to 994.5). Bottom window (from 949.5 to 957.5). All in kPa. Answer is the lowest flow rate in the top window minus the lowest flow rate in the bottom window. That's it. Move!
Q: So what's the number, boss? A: 40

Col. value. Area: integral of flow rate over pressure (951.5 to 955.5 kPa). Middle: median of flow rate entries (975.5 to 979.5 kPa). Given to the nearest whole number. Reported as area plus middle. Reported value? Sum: 263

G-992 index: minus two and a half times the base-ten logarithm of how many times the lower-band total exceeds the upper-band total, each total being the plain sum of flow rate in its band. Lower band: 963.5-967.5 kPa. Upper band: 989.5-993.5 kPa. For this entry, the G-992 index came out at 1.3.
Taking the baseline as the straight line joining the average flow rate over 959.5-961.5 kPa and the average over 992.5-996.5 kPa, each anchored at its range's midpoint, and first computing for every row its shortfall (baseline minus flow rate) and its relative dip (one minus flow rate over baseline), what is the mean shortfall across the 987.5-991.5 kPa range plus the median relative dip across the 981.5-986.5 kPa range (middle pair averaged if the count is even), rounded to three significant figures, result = -10.4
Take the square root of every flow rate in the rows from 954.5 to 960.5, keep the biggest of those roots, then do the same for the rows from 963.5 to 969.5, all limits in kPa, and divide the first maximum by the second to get 1.32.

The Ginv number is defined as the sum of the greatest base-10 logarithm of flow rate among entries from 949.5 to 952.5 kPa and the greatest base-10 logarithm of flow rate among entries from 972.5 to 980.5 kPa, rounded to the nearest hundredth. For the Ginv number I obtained 3.61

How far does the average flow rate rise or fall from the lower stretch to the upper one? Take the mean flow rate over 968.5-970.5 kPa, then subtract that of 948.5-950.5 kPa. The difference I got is -35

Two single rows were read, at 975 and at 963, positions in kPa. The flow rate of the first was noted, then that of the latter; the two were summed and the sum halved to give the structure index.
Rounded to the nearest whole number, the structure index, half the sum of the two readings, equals 36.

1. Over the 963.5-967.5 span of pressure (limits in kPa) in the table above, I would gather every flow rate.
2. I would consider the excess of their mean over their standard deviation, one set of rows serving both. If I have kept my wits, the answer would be 27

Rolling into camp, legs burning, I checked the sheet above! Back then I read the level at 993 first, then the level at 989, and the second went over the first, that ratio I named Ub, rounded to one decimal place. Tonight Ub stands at 1.0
